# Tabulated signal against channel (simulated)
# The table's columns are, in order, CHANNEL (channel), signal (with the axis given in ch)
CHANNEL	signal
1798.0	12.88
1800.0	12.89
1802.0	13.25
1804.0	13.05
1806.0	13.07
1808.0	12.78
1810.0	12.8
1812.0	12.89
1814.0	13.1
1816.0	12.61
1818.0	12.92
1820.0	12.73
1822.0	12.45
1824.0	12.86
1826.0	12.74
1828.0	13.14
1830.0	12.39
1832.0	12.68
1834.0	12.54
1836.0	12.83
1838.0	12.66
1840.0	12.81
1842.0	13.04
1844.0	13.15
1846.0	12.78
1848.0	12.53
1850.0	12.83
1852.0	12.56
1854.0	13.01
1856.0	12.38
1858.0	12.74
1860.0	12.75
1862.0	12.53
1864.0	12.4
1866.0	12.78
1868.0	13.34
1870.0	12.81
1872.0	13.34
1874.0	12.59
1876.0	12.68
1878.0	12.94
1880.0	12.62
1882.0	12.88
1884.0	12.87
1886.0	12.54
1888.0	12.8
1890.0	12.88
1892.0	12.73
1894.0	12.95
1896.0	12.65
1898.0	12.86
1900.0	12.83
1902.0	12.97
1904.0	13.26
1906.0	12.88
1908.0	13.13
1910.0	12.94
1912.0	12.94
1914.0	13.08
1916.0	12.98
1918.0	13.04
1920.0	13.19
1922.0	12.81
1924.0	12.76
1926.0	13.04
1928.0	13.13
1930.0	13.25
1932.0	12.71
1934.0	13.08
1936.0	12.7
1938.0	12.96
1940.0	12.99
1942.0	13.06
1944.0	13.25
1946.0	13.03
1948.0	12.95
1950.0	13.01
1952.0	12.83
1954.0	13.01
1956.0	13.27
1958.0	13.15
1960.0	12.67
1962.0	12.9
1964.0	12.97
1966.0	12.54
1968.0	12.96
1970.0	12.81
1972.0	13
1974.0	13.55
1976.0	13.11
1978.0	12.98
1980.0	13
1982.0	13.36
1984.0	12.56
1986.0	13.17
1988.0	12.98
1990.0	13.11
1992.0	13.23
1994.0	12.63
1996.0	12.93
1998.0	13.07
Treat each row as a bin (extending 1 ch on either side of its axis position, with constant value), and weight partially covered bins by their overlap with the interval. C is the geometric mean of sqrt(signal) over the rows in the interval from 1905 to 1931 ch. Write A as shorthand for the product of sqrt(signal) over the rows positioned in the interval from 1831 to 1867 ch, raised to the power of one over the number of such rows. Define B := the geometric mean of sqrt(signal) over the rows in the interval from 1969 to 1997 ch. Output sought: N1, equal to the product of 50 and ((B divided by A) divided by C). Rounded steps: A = 3.57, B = 3.61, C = 3.61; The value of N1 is 14.0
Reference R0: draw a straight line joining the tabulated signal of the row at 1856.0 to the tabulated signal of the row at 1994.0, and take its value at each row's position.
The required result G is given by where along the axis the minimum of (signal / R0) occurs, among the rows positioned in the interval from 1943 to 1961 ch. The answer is 1960.0 ch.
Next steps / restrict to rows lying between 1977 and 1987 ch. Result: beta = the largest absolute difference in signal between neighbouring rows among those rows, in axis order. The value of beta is 0.80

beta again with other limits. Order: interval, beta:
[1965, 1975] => 0.55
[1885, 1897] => 0.30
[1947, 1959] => 0.26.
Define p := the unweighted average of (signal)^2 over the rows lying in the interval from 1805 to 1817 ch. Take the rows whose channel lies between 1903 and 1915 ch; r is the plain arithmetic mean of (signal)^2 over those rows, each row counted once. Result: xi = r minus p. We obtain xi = 4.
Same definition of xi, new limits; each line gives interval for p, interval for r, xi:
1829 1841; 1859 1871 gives 3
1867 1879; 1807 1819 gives -3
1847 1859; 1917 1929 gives 8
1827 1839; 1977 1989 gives 8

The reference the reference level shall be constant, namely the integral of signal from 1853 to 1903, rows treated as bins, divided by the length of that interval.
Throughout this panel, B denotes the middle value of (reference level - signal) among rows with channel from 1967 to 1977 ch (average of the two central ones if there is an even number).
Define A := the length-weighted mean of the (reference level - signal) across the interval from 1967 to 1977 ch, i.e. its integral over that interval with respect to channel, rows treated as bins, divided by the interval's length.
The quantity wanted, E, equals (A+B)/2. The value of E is -0.25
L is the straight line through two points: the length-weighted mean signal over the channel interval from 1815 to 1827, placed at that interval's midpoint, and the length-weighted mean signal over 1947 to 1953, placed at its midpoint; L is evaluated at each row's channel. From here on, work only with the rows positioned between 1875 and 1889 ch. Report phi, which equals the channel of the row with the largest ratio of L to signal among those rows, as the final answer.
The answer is 1886.0 ch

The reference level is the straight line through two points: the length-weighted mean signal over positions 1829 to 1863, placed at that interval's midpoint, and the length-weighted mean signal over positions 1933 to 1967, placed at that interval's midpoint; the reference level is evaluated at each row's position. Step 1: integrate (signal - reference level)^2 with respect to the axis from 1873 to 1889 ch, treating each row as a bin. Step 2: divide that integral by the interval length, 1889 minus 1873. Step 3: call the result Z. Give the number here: 0.023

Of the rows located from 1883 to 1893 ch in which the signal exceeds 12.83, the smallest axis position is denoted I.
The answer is 1884.0 ch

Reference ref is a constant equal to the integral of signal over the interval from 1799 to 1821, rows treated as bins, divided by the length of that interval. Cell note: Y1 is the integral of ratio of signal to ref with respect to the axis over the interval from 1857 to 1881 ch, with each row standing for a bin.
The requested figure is 23.8 ch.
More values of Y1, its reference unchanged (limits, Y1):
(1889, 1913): 24.0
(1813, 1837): 23.7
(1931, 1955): 24.1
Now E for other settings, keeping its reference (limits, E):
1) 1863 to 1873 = -0.08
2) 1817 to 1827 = 0.05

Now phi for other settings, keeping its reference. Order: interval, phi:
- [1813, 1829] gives 1822.0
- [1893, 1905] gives 1896.0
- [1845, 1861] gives 1856.0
